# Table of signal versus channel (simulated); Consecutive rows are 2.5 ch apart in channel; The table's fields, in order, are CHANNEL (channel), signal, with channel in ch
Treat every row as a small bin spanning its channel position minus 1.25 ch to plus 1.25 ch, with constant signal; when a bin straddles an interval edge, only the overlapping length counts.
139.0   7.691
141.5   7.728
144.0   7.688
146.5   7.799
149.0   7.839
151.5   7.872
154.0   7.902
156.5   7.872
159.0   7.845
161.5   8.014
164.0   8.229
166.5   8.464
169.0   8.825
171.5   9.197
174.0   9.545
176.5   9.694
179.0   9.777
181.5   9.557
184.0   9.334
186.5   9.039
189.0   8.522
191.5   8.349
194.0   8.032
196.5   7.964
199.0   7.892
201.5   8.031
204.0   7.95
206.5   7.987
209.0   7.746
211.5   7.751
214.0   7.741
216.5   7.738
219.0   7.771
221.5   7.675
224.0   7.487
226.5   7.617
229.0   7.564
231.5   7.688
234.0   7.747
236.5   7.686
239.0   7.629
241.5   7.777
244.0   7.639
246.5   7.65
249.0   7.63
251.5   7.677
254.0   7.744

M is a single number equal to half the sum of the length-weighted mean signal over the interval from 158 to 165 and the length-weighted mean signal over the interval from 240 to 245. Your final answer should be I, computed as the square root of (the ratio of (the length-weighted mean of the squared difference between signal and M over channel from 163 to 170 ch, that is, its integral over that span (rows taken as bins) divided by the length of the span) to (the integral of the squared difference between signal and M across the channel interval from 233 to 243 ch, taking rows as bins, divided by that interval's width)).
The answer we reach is 4.0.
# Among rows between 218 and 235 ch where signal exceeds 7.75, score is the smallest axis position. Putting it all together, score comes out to 219.0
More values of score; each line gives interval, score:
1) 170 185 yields 171.5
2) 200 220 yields 201.5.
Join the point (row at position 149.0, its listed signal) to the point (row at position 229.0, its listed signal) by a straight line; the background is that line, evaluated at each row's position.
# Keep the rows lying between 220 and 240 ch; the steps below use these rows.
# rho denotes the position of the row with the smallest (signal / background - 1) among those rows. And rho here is 224.0 ch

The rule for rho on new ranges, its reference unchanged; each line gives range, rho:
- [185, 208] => 199.0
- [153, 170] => 159.0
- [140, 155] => 144.0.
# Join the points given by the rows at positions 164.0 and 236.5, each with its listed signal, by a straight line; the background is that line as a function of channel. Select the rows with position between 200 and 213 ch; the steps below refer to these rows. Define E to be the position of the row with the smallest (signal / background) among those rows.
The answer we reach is 209.0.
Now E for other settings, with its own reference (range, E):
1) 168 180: 169.0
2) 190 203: 199.0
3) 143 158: 144.0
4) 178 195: 194.0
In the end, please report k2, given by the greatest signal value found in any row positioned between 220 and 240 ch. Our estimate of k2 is 7.747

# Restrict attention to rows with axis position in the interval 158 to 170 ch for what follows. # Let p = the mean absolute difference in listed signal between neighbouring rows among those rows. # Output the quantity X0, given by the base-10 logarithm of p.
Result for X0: -0.61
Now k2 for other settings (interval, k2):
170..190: 9.777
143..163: 8.014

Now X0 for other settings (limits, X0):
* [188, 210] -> -0.85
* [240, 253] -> -1.27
